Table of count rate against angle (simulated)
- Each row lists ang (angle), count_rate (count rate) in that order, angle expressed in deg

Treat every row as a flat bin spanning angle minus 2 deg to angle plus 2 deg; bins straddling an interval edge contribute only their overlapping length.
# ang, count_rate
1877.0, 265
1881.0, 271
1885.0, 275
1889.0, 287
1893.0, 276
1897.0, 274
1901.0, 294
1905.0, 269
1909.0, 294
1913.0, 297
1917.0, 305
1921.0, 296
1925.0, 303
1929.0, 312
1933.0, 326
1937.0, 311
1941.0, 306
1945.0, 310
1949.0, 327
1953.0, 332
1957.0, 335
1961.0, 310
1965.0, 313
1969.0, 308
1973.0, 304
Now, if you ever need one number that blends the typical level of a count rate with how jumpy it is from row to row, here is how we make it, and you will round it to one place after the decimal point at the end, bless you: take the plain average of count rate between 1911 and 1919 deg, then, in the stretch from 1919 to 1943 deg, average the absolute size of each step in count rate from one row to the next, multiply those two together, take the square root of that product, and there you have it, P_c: 54.9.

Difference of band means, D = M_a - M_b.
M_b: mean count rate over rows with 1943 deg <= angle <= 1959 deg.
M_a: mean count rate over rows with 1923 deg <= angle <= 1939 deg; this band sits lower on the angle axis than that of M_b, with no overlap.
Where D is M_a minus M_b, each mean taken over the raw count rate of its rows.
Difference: -13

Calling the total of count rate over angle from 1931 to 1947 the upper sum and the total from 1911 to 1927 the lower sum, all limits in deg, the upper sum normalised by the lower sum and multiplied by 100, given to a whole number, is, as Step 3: 104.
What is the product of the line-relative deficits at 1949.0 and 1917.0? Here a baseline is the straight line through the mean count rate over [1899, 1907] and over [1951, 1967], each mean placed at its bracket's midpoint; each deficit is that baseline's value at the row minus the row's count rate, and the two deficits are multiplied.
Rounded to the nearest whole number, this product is 157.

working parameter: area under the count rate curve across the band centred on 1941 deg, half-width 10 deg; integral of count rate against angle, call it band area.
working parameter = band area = 6320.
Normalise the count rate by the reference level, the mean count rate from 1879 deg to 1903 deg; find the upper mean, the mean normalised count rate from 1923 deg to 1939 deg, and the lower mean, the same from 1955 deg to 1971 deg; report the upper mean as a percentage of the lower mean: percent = 99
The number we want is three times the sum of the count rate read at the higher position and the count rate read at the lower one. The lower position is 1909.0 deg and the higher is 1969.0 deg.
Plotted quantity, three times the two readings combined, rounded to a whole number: 1806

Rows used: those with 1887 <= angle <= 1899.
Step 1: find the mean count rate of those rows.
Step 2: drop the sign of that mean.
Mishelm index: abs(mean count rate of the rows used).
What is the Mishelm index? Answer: 279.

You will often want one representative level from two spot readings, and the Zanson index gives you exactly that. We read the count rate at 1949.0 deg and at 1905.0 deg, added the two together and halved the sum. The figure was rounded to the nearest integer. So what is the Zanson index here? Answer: 298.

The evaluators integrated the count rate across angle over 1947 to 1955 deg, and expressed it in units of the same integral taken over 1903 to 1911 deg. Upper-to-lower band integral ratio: 1.17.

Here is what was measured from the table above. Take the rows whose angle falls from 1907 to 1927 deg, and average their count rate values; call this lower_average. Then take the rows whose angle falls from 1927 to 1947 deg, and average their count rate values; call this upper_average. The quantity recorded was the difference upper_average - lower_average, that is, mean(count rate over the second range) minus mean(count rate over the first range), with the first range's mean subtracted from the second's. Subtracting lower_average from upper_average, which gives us 14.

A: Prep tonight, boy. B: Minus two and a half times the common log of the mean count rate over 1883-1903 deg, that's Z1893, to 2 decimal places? -6.12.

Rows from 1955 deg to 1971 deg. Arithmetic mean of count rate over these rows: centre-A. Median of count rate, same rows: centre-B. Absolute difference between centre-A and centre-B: 5.0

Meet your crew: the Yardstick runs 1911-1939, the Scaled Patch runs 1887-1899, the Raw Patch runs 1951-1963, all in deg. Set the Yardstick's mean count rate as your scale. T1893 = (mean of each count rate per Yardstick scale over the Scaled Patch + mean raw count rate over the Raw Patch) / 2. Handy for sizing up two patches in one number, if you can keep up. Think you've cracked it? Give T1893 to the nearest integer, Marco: 163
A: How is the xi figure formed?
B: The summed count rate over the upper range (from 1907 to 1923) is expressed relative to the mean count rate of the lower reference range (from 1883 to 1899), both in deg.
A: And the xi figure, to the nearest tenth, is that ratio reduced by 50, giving -45.7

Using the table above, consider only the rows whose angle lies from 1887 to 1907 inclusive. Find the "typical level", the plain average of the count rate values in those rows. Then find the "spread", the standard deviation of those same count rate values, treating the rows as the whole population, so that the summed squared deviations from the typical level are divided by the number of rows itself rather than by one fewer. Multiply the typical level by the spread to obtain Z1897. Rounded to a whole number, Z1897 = 2560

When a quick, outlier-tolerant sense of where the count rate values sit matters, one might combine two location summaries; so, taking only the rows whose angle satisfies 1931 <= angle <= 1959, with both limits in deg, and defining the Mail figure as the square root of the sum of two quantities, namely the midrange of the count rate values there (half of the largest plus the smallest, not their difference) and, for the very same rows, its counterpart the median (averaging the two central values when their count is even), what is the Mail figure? 25.4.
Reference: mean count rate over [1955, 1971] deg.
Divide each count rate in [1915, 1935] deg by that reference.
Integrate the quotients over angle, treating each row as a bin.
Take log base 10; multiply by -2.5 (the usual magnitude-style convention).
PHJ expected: -3.22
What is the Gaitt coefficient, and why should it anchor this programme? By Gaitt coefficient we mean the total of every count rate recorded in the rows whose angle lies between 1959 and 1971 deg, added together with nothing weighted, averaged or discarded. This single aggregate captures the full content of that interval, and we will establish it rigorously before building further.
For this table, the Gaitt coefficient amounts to 931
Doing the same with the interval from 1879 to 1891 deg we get 833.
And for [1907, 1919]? 896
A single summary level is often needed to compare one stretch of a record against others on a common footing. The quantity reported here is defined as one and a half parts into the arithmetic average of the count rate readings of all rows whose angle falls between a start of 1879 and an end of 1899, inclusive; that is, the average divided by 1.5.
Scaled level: 184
